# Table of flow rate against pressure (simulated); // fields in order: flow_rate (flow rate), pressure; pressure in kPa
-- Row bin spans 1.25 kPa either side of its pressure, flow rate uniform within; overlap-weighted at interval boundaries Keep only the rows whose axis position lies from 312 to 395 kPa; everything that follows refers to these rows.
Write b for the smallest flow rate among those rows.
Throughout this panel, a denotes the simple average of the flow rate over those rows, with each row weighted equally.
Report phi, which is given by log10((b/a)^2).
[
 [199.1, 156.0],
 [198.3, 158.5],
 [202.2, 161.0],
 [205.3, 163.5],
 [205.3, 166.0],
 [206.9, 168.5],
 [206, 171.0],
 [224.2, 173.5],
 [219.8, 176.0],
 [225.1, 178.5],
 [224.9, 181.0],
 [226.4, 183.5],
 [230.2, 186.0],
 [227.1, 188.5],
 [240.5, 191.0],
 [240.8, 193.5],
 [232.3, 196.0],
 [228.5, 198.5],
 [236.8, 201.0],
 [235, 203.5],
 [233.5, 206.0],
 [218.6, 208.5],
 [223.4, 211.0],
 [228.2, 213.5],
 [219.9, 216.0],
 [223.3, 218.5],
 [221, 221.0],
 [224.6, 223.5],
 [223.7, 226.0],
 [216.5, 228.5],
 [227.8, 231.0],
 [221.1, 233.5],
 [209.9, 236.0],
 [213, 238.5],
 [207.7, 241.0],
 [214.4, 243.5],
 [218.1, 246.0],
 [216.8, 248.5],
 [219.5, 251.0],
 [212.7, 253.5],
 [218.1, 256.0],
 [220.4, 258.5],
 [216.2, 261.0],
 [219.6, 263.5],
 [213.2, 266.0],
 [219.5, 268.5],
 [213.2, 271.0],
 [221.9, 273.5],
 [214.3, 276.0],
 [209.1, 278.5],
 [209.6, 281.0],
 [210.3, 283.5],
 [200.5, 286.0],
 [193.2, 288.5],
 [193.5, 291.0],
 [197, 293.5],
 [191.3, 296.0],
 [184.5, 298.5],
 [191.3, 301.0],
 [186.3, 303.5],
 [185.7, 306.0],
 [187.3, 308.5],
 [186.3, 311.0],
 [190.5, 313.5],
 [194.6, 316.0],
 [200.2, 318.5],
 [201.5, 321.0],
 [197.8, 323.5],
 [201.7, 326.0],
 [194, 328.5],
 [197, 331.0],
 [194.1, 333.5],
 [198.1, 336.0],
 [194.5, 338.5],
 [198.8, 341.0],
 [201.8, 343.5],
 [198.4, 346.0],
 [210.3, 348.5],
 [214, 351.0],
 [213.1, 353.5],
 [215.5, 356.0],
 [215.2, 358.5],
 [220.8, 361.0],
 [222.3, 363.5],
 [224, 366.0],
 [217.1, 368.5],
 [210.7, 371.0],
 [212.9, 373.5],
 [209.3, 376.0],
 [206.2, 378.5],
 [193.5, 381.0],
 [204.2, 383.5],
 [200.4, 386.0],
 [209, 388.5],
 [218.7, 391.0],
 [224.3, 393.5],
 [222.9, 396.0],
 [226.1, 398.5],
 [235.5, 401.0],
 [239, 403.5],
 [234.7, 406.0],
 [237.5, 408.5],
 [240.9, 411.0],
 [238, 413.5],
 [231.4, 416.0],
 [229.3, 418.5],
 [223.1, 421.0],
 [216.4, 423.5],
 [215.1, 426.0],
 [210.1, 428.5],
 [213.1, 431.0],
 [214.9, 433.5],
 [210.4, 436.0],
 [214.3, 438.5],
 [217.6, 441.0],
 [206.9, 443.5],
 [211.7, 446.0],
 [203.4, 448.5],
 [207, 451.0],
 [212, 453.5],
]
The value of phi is -0.069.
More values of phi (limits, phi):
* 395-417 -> -0.042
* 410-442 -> -0.044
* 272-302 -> -0.076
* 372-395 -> -0.066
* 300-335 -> -0.036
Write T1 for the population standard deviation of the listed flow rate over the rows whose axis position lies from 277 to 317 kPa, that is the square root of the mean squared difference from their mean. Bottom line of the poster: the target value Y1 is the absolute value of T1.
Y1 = 8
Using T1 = 8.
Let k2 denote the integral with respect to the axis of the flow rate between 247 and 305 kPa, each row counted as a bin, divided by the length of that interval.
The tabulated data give 207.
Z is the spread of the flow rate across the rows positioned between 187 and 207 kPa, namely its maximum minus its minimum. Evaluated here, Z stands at 13.7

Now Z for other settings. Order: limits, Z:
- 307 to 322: 15.2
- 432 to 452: 14.2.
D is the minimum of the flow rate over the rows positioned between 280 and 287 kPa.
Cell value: 200.5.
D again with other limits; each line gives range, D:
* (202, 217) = 218.6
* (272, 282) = 209.1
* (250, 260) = 212.7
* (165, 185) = 205.3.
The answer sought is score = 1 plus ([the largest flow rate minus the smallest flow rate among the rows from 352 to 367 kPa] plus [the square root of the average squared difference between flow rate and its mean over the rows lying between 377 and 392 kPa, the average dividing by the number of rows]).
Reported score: 20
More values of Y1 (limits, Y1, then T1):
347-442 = 11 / 11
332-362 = 9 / 9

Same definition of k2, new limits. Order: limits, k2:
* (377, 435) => 221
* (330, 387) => 208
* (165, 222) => 225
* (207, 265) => 219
